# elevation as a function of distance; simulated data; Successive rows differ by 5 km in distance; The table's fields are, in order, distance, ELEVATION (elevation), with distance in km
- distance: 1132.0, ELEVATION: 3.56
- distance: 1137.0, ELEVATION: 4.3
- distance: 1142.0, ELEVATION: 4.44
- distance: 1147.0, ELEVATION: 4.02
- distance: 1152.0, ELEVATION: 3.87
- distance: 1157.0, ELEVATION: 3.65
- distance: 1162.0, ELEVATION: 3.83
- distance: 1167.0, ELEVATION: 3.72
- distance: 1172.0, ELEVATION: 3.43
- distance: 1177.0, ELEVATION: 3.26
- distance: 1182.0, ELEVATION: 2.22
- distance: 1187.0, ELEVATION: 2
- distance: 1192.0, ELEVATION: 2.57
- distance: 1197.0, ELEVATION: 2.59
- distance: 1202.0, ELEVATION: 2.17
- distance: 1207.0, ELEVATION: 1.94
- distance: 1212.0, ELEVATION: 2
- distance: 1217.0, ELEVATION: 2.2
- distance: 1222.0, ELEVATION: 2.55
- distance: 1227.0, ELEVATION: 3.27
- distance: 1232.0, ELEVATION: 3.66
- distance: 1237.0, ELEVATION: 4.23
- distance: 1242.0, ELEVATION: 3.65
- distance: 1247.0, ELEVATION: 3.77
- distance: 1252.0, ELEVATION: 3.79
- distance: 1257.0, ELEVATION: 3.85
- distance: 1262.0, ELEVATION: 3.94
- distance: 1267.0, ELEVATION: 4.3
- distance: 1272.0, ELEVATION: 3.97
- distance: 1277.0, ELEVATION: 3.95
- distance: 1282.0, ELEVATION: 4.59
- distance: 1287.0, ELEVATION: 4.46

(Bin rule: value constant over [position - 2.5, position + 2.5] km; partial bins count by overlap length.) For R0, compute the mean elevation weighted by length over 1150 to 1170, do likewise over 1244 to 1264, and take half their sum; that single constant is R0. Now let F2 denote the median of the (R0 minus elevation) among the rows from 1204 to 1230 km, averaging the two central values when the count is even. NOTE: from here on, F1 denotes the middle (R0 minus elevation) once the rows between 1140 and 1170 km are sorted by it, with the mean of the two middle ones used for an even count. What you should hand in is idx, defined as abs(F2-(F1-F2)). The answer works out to 3.2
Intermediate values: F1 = -0.06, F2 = 1.6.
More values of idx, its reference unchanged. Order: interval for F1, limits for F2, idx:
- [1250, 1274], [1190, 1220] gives 3.4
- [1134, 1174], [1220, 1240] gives 0.7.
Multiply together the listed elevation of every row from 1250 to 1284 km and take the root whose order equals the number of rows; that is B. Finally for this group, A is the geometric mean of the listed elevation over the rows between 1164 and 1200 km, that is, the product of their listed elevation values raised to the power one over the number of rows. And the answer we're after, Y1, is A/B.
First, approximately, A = 2.8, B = 4.0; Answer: 0.68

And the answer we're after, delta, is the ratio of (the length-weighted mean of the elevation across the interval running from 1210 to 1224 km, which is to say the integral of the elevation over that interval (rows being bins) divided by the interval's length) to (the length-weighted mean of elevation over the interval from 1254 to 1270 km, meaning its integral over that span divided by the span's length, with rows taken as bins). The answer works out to 0.6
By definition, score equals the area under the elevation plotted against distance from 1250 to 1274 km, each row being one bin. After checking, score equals 95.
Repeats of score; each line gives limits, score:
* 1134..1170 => 143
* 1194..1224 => 67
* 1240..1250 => 37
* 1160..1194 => 102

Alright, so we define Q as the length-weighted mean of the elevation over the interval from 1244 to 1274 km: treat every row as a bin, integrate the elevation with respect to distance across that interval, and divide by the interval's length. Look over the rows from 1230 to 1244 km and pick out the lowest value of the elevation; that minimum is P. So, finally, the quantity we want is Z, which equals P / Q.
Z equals 0.93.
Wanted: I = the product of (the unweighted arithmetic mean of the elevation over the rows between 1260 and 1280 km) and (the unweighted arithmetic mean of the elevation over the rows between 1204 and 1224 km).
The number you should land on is 8.8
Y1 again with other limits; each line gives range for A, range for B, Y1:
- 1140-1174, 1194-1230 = 1.63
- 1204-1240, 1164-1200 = 0.98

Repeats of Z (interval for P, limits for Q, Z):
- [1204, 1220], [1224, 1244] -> 0.53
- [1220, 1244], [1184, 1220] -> 1.15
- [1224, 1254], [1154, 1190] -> 1.03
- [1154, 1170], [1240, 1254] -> 0.98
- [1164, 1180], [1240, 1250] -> 0.88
